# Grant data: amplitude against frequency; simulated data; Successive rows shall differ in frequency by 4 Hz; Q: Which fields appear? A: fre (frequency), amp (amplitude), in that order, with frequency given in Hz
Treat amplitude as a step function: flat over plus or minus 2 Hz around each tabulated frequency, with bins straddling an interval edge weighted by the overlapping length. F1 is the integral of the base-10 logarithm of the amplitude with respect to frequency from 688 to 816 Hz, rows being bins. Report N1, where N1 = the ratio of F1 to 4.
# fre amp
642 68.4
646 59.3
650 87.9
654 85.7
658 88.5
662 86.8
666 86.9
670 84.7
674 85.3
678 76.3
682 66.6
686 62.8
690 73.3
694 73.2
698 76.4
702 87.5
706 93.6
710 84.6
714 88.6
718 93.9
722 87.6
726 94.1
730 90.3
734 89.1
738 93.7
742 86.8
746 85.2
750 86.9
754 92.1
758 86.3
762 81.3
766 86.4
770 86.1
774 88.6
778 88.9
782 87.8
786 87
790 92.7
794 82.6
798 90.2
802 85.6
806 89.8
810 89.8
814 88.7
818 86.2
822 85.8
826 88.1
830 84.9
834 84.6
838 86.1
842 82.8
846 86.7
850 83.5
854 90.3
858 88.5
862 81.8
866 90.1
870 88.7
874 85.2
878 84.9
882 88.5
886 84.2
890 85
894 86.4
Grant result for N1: 62.1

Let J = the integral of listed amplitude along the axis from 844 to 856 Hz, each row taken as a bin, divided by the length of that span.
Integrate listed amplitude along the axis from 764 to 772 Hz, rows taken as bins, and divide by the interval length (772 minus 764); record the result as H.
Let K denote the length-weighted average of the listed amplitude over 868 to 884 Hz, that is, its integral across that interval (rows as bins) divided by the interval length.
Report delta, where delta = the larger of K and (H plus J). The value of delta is 173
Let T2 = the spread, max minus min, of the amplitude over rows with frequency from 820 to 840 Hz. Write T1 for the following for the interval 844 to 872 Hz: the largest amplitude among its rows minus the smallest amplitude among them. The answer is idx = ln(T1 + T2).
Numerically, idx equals 2.5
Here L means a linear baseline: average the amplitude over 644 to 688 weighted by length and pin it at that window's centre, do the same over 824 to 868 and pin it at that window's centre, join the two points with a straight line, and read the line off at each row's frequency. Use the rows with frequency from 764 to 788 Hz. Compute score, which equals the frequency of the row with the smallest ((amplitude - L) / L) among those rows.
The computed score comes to 770 Hz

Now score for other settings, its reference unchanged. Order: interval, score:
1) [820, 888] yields 862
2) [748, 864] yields 862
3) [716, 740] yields 722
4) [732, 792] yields 762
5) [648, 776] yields 686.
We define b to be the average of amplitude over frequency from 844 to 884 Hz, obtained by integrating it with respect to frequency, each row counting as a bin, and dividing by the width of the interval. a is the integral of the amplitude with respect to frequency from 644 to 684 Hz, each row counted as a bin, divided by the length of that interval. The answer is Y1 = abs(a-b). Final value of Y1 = 6.0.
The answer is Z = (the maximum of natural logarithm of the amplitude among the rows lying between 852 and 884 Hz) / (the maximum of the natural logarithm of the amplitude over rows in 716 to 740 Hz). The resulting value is 0.99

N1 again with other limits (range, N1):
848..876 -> 13.6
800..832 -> 15.5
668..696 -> 13.1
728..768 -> 19.4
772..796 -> 11.7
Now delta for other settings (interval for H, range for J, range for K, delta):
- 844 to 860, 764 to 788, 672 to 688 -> 175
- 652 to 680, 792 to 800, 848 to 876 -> 171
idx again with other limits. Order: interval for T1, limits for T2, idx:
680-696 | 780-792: 2.8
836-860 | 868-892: 2.5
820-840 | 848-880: 2.5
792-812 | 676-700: 3.1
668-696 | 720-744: 3.4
